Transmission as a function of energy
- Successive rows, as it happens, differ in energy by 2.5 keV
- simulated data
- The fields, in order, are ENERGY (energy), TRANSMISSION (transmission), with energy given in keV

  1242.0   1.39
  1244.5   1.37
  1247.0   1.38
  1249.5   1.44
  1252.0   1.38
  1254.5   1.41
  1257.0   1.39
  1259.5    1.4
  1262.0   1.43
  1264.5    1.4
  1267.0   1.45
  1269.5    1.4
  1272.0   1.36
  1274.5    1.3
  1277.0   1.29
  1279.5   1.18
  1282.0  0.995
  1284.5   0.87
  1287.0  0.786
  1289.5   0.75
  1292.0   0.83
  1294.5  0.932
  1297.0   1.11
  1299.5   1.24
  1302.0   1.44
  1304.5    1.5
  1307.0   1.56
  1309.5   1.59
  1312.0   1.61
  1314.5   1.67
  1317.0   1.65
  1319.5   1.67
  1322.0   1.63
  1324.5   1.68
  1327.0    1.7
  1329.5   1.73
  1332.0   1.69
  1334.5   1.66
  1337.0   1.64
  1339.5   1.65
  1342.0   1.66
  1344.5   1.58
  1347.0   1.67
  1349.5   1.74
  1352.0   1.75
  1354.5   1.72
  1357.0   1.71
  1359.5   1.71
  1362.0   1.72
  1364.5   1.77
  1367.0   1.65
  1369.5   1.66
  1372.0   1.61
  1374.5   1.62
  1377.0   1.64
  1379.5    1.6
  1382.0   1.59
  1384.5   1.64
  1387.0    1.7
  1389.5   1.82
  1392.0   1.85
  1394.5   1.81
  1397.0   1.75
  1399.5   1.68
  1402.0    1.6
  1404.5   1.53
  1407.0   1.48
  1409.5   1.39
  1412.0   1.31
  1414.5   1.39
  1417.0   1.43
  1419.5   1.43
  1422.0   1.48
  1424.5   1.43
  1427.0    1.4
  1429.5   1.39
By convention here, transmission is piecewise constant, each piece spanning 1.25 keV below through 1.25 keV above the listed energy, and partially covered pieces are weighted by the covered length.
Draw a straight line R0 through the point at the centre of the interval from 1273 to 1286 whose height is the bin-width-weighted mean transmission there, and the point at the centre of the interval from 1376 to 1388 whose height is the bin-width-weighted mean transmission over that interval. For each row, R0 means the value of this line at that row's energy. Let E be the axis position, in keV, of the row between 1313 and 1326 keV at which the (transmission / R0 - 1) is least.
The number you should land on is 1322.0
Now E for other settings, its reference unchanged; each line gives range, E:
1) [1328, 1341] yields 1339.5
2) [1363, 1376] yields 1374.5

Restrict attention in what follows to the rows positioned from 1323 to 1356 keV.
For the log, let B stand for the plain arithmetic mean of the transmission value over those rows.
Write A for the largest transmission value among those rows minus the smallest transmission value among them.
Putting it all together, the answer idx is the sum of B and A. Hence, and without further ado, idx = 1.9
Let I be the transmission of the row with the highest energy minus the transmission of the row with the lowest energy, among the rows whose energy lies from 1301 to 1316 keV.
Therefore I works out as 0.23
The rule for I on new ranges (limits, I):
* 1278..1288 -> -0.39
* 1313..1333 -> 0.02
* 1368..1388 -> 0.04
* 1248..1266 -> -0.04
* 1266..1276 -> -0.15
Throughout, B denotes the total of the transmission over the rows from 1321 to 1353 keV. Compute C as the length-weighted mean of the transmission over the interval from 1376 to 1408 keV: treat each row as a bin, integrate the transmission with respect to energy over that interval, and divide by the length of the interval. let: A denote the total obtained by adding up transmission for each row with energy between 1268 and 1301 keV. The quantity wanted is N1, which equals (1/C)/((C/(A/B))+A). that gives 0.0360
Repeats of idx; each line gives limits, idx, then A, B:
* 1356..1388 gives 1.8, 0.180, 1.66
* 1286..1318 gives 2.2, 0.920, 1.28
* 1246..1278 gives 1.5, 0.160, 1.39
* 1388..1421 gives 2.1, 0.540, 1.57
